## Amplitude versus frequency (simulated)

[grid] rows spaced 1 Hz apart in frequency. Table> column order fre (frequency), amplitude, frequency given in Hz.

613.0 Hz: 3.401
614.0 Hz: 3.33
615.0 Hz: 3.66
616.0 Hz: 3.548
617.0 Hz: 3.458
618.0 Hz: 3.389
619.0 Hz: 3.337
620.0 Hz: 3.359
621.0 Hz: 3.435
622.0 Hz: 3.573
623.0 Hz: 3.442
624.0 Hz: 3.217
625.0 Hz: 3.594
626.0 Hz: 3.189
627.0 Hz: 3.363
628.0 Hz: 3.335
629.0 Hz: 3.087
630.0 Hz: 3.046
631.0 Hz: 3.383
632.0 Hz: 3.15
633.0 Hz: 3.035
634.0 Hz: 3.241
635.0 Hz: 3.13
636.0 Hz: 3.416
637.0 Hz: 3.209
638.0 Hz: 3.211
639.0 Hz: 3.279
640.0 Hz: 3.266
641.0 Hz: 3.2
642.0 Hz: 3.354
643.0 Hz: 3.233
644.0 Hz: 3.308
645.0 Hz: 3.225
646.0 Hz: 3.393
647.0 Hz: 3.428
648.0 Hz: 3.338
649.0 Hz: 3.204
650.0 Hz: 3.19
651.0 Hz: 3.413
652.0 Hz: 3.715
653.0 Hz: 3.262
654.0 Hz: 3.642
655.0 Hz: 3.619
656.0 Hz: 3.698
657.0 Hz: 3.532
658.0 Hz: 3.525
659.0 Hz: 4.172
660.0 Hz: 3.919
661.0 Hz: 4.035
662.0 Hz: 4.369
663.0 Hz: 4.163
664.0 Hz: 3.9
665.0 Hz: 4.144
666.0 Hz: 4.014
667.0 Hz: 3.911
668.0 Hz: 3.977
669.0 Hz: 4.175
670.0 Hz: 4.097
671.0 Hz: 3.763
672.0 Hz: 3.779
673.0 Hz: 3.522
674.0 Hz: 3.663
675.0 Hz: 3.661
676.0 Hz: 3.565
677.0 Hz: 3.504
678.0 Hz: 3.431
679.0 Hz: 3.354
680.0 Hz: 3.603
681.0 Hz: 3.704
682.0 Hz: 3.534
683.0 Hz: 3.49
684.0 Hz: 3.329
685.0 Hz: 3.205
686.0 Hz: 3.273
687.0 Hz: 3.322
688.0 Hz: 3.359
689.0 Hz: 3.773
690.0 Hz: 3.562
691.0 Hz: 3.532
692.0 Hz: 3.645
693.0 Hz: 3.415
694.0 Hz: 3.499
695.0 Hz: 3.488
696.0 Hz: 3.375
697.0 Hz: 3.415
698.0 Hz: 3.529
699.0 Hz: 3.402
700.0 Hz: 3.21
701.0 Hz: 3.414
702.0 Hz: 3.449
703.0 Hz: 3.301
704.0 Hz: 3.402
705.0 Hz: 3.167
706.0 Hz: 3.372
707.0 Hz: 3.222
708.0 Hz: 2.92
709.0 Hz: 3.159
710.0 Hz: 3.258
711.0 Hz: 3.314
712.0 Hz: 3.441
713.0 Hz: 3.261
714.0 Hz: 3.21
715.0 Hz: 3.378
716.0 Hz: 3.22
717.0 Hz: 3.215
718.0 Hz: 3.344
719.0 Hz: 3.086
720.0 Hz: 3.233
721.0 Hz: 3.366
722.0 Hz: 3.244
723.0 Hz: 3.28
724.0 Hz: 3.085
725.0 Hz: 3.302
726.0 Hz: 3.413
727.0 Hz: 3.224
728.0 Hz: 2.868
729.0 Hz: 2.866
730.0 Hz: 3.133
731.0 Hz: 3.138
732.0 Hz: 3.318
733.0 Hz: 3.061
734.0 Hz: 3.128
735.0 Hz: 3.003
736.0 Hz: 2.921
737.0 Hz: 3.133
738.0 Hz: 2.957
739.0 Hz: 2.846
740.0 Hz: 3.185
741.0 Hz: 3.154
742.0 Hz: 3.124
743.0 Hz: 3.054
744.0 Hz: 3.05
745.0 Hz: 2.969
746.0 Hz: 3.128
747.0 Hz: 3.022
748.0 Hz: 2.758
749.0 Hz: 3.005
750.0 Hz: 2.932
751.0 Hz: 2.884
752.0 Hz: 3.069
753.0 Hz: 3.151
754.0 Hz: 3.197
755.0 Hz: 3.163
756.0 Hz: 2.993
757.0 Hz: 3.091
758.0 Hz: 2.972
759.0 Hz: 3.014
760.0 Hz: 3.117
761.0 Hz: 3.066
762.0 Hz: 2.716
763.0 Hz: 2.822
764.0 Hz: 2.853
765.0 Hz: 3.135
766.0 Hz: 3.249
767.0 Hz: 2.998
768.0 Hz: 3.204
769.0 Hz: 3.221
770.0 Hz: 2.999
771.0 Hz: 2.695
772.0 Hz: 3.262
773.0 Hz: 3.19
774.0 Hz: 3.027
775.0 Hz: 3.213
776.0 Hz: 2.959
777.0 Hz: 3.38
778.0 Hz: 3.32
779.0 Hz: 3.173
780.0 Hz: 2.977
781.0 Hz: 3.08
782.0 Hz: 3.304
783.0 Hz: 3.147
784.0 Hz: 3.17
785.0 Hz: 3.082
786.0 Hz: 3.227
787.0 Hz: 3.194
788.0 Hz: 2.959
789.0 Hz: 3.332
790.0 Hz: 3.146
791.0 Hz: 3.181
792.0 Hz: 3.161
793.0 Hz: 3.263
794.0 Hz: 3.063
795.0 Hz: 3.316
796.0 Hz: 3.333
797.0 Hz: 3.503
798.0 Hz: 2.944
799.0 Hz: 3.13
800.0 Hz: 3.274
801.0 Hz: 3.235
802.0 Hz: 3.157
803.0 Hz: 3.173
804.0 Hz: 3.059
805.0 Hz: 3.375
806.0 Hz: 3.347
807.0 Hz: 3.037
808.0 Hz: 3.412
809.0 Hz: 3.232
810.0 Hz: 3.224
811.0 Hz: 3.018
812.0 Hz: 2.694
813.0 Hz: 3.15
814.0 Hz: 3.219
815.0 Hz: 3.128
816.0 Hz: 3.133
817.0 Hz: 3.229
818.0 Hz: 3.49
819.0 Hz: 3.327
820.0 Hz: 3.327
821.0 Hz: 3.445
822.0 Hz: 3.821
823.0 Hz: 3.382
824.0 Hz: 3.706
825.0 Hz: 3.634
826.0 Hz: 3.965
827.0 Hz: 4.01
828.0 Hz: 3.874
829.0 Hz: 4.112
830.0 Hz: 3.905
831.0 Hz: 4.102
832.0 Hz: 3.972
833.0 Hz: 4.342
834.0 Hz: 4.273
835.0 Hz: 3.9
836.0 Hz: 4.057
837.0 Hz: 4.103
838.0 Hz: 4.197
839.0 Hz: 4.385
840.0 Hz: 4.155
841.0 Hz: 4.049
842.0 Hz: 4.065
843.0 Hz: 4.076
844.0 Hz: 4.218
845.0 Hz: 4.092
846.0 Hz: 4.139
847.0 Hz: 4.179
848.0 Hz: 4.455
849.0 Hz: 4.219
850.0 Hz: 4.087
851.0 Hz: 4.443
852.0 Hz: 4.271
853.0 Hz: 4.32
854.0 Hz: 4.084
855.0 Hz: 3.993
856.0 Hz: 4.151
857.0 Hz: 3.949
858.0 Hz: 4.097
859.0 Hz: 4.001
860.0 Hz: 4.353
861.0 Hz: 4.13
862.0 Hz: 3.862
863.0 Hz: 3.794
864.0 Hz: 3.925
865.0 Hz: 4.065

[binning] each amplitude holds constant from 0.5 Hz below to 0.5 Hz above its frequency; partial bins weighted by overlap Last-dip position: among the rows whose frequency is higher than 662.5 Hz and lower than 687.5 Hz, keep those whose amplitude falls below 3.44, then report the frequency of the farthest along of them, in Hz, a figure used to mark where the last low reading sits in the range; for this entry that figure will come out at 687.0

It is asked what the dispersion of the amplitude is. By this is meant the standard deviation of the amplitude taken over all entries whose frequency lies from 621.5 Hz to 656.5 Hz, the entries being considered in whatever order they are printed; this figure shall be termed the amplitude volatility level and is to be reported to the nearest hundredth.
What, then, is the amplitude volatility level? 0.18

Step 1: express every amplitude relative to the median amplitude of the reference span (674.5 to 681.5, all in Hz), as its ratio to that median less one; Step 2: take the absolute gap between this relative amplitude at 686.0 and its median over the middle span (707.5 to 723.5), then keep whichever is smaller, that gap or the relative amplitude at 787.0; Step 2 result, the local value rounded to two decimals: -0.10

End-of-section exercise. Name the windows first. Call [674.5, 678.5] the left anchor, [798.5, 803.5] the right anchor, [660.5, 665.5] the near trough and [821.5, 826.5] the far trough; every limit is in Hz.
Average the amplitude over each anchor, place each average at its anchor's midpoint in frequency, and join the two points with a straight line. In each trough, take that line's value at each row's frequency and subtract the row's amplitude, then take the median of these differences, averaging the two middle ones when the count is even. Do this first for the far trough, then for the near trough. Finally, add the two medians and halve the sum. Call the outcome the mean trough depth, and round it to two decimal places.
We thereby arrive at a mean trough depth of -0.57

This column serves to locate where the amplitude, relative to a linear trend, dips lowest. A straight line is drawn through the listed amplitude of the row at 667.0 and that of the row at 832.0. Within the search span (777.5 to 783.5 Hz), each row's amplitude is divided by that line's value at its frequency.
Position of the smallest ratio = 780.0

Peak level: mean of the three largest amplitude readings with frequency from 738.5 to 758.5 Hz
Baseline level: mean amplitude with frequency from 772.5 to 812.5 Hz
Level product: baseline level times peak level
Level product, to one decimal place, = 10.1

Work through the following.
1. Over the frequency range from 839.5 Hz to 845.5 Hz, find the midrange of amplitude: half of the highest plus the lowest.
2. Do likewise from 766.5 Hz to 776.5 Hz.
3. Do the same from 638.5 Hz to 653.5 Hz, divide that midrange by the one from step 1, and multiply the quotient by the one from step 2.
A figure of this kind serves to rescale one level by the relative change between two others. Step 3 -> 2.5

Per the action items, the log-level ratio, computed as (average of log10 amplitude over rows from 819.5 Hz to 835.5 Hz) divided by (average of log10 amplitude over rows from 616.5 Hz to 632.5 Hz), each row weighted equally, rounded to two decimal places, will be 1.12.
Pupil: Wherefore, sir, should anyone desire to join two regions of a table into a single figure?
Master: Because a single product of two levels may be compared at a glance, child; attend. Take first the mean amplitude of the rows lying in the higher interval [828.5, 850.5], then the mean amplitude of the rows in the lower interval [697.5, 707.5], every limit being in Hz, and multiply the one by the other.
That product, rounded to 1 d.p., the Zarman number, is 13.9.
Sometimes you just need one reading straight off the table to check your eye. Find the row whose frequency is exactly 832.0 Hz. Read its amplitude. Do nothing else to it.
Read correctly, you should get 3.972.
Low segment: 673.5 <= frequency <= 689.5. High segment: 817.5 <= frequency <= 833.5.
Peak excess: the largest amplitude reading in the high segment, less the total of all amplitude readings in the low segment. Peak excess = -51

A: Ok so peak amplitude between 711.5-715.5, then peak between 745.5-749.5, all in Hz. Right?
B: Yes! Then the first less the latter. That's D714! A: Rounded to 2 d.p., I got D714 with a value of 0.31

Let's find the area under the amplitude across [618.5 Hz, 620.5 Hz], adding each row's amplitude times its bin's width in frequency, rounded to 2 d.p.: 6.70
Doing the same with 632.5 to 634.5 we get 6.28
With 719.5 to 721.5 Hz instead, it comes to 6.60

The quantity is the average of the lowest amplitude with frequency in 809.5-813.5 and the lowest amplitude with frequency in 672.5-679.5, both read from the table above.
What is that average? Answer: 3.0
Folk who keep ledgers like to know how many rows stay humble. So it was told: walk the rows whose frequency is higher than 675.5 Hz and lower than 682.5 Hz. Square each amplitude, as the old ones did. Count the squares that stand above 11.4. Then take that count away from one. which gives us -5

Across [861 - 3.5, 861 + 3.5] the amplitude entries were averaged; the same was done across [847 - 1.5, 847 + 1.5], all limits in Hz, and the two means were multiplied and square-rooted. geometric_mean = 4.1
